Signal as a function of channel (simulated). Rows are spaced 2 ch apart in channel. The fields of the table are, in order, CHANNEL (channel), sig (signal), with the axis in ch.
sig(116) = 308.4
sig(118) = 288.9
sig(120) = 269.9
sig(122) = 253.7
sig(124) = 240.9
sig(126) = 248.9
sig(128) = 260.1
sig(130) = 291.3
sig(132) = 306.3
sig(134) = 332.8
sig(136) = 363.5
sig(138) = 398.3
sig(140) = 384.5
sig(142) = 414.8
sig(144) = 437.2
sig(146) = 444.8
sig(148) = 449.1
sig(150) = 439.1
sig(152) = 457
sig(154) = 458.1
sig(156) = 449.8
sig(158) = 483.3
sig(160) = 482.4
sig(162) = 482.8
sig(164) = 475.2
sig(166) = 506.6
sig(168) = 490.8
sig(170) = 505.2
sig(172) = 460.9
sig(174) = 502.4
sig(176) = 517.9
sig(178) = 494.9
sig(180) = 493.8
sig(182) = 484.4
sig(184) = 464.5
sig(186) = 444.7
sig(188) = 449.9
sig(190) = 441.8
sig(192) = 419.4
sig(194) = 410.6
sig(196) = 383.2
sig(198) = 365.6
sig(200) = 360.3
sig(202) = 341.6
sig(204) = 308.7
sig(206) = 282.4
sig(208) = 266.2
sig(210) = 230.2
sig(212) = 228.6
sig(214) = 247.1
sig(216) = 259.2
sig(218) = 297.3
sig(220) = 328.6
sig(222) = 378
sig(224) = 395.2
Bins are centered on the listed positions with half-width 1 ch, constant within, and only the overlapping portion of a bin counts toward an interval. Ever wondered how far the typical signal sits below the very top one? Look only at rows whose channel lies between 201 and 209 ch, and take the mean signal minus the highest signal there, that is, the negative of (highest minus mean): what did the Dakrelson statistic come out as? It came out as -42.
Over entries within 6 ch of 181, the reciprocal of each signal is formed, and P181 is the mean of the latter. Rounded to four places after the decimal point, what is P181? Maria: 0.0021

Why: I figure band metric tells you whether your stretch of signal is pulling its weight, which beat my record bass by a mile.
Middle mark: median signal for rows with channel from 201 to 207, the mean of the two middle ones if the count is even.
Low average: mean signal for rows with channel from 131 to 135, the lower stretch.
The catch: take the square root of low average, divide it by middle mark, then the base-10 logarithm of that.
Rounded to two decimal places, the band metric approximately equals -1.24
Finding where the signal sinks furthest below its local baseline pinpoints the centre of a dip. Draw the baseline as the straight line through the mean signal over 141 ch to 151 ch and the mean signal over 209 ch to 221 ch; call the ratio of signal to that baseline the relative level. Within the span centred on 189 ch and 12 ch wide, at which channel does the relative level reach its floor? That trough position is 194 ch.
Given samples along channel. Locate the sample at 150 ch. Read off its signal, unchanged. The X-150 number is 439.1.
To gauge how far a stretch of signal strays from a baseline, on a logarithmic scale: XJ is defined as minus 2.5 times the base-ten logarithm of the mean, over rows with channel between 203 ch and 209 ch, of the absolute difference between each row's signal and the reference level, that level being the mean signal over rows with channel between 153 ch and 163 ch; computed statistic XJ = -5.7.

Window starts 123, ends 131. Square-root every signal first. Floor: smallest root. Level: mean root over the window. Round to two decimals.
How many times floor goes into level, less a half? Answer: 0.54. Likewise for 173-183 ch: 0.51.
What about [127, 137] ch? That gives 0.59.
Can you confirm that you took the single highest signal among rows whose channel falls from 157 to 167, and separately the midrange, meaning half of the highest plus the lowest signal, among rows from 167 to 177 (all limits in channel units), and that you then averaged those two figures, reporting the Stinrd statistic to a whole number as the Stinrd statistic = 498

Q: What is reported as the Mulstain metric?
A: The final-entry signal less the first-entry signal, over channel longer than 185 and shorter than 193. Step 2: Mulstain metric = -25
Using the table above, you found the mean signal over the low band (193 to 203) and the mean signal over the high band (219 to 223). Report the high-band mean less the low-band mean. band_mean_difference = -19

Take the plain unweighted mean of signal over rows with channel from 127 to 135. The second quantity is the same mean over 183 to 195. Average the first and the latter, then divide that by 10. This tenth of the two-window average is 36.8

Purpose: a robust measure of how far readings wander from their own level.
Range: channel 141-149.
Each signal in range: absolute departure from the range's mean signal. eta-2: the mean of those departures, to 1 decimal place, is 10.8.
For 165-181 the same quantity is 11.5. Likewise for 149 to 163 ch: 15.6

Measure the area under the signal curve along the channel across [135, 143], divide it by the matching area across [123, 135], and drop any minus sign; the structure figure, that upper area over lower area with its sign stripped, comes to 0.93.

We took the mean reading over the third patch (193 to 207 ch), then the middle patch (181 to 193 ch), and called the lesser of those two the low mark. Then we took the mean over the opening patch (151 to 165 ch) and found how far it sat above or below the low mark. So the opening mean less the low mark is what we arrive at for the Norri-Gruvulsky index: 119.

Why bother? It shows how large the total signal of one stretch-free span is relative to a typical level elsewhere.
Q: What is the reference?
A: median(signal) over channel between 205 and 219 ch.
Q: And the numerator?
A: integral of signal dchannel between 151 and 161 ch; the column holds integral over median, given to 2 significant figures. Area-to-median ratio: 18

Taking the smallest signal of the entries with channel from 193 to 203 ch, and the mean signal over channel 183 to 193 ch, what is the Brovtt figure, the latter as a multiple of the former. 1.3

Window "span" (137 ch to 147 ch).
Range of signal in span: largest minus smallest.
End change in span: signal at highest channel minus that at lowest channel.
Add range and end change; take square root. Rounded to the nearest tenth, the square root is 10.3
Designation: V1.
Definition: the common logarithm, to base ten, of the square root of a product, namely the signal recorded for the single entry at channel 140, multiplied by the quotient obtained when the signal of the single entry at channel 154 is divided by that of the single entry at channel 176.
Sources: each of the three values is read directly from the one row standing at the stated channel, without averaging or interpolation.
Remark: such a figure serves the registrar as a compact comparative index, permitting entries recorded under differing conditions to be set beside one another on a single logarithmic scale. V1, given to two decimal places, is 1.27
